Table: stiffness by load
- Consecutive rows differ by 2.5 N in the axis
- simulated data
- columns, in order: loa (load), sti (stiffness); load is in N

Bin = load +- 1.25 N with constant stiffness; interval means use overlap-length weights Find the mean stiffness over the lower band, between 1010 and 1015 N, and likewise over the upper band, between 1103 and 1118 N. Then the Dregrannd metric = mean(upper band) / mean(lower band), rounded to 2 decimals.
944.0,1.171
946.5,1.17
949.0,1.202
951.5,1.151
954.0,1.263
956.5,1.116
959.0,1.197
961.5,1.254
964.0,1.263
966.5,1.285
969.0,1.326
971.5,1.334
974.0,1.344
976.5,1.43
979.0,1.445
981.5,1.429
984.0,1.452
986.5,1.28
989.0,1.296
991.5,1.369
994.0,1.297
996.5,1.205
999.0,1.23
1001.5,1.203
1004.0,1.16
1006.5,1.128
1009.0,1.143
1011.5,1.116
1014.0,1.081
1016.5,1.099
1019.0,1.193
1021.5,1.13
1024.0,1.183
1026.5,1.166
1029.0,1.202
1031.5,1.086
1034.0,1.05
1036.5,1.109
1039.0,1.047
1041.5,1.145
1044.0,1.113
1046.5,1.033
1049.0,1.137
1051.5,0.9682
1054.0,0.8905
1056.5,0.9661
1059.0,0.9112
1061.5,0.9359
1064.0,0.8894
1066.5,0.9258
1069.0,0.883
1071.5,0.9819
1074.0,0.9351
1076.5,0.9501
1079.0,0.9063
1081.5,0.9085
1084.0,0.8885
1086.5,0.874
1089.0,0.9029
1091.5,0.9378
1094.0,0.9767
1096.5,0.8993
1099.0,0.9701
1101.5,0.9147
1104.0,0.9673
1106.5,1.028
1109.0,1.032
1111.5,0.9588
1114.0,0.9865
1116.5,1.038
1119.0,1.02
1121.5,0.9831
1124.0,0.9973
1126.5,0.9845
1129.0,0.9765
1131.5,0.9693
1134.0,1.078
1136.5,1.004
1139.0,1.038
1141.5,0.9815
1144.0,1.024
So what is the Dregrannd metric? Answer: 0.91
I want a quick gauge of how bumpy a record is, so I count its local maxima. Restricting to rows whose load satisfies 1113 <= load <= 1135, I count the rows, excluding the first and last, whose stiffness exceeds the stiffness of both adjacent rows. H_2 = 2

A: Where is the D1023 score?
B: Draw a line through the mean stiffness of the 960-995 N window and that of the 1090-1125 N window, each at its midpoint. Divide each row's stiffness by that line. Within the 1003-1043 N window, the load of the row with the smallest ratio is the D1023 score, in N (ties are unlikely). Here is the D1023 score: 1014.0 N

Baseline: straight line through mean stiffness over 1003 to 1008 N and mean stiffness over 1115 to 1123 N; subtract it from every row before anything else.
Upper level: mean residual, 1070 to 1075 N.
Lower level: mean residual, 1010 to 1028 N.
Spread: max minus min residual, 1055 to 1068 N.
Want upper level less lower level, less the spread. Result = -0.19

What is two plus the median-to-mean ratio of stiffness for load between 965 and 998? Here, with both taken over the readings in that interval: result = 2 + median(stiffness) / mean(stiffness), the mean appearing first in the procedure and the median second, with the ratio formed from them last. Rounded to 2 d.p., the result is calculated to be 2.99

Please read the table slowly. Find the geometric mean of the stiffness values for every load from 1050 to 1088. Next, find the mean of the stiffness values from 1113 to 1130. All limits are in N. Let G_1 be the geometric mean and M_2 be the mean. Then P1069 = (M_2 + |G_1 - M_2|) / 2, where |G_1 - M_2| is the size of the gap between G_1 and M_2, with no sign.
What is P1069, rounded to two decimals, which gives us 0.54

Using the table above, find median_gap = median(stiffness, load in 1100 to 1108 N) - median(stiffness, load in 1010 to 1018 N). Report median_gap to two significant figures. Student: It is -0.13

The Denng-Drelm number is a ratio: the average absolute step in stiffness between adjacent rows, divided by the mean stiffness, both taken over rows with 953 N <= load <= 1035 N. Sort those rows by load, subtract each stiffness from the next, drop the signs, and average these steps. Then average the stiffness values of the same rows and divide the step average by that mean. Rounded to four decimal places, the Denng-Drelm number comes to 0.0399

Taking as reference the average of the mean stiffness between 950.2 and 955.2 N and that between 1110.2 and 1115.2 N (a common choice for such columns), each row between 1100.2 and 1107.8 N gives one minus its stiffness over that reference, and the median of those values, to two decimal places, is 0.11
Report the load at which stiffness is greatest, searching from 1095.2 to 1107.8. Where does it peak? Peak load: 1106.5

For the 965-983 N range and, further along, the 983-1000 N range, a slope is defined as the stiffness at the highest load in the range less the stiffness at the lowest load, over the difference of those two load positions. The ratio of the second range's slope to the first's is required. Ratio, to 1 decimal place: -1.5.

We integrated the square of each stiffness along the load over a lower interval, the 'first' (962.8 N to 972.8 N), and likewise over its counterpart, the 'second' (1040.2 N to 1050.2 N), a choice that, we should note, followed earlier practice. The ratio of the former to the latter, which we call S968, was 1.4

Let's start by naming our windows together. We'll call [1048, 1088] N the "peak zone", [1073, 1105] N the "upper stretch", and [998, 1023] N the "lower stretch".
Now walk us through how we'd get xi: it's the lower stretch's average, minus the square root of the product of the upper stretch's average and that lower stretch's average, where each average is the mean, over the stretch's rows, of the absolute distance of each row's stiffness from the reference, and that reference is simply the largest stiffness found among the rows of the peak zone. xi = -0.052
